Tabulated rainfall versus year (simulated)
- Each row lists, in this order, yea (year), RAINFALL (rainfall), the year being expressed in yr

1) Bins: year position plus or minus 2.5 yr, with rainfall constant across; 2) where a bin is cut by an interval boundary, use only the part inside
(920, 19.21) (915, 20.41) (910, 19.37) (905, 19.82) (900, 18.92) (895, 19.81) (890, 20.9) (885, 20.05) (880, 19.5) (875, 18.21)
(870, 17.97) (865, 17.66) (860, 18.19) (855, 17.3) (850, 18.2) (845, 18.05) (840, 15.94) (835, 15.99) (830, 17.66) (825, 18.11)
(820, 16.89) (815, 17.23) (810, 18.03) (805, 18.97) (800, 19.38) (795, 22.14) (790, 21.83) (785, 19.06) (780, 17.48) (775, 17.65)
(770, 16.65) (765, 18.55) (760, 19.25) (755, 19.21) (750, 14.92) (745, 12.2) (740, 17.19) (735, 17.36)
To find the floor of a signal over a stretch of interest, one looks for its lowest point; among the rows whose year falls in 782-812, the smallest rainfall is 18.03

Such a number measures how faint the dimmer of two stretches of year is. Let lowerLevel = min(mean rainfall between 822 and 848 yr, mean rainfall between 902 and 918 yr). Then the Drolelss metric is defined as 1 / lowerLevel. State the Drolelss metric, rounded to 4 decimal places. 0.0583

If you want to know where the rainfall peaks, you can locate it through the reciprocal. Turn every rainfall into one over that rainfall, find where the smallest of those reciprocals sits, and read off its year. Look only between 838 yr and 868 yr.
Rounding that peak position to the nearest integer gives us 850 yr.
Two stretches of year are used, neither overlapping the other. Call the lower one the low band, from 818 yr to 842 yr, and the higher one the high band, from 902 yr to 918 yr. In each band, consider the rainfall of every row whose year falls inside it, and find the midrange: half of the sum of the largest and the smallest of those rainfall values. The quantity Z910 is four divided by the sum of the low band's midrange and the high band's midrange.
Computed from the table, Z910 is 0.108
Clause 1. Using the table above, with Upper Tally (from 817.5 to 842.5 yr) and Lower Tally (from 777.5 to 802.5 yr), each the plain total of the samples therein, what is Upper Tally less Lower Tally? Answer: -15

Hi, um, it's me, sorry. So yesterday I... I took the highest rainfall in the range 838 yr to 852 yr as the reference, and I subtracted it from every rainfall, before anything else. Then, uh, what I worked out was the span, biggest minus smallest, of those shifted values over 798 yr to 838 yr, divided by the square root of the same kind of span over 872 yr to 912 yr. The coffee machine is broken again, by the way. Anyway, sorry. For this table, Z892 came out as 2.1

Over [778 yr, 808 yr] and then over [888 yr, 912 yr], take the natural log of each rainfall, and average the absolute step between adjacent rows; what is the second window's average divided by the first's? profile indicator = 0.54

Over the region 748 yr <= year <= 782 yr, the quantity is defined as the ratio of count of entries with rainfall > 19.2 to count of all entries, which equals 0.29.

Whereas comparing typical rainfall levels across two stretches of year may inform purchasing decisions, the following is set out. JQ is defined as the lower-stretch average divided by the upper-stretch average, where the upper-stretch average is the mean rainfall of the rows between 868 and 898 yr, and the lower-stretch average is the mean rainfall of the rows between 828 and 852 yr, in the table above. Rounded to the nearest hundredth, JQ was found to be 0.88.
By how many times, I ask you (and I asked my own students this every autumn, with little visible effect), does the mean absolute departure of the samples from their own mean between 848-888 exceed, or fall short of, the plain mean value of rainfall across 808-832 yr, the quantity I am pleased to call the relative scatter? 0.0395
